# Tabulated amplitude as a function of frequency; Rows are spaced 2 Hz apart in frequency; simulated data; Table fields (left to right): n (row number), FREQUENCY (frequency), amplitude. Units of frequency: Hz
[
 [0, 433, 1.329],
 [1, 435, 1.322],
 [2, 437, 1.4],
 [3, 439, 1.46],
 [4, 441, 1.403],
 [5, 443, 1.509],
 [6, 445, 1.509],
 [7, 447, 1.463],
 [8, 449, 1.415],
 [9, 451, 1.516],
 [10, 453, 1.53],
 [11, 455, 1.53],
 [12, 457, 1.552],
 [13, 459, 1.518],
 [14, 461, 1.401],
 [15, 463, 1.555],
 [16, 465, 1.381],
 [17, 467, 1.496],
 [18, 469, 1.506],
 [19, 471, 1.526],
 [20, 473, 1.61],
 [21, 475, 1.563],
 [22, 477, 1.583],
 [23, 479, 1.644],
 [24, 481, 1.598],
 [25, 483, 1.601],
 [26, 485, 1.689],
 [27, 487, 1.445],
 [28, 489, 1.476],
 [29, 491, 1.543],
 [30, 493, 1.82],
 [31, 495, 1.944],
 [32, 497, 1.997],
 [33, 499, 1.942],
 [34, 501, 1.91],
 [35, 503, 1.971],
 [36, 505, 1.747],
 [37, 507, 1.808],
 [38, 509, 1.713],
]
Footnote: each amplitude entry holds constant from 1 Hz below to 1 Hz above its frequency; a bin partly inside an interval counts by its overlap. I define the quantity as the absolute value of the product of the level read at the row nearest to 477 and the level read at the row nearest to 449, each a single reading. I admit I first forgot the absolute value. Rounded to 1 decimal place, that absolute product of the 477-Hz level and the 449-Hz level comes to 2.2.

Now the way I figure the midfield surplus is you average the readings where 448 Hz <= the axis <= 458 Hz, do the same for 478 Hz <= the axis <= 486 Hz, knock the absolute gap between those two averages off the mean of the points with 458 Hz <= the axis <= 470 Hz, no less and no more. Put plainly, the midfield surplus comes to 1.35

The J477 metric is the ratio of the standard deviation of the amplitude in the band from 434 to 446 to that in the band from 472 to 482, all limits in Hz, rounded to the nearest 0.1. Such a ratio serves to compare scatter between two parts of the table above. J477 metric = 2.4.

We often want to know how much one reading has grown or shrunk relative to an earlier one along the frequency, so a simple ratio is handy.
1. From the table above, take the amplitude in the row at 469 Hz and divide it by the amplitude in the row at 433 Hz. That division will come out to 1.13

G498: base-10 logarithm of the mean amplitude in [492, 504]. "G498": 0.286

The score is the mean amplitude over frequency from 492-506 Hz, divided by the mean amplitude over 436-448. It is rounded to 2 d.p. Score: 1.31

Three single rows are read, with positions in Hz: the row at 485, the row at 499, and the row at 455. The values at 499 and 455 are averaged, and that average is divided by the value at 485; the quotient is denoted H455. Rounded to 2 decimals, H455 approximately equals 1.03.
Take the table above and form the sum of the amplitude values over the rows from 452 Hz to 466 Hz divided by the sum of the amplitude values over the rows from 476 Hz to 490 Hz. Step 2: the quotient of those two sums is 0.95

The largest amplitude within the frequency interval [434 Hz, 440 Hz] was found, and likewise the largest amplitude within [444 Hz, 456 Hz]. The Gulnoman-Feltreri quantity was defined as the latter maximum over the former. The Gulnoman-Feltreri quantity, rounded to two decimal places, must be 1.05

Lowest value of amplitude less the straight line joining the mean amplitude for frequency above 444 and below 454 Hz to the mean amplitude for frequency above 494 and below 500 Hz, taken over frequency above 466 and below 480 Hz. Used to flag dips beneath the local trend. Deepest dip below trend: -0.18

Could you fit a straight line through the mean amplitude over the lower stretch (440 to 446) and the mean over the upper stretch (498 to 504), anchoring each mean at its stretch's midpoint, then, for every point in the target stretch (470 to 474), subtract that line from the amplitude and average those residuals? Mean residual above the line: -0.14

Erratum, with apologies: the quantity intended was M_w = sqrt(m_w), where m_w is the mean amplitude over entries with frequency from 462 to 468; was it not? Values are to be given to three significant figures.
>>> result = 1.22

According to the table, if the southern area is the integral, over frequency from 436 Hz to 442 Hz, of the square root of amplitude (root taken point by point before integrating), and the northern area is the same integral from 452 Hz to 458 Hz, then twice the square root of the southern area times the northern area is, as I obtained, 14.6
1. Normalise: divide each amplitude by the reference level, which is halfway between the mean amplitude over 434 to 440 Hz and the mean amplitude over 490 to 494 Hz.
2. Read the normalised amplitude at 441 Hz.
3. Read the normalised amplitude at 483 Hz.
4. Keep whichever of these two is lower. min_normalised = 0.912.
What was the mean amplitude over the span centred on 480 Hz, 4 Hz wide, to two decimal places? 1.62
